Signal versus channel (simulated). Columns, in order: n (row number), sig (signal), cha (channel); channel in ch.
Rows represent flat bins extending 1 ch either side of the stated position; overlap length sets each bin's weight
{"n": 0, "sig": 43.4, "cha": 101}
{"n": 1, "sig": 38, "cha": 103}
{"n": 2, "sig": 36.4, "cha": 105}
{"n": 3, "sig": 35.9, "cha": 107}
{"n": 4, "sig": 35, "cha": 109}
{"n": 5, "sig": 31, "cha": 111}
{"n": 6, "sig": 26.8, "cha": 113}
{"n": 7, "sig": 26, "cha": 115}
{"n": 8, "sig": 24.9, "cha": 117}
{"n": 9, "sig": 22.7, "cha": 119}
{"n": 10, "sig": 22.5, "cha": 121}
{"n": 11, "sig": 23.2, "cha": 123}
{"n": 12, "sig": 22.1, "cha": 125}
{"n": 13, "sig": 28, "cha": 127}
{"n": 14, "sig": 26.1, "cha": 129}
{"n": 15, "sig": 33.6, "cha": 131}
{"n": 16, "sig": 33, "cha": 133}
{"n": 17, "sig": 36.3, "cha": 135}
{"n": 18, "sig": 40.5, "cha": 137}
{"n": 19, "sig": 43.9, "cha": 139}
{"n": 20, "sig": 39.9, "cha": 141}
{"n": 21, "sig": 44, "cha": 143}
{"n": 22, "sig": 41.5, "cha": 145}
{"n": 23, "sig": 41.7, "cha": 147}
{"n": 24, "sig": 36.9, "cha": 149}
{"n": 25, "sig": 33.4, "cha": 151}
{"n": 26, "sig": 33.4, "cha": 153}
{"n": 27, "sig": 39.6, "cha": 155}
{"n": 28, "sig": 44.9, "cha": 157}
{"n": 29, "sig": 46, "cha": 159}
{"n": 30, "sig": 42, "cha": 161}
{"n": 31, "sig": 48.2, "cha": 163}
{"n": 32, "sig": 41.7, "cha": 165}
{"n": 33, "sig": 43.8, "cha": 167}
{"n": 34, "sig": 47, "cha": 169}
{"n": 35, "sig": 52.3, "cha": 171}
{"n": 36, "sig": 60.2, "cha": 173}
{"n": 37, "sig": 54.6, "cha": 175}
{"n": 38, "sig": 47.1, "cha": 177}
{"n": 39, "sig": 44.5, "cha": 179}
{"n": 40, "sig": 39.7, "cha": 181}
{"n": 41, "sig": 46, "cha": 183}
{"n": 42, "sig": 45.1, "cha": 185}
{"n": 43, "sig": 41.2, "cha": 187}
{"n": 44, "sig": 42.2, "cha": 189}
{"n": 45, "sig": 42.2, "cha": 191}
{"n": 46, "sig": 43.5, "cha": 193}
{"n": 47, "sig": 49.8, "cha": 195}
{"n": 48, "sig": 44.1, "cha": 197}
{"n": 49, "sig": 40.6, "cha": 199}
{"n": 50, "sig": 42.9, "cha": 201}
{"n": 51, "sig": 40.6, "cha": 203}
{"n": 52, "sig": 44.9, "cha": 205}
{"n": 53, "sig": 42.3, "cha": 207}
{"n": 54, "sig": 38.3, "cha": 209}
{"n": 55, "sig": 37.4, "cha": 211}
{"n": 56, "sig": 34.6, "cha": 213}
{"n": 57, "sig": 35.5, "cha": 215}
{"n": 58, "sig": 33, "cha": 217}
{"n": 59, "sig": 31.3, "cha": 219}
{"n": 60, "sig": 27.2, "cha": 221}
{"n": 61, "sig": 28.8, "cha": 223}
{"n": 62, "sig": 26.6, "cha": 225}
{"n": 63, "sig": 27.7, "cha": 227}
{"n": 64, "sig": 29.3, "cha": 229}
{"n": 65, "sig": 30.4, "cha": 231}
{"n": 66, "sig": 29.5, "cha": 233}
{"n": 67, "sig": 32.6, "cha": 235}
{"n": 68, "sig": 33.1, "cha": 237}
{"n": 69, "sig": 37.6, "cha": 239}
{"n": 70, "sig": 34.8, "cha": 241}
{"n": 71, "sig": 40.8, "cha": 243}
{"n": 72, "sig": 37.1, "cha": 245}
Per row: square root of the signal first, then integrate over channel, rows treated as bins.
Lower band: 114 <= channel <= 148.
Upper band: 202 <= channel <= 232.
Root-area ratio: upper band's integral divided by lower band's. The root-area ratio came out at 0.91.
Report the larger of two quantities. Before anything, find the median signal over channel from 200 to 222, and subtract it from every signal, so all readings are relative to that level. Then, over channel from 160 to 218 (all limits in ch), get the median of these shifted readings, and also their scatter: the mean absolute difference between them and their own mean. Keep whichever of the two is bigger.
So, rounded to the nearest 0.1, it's 5.5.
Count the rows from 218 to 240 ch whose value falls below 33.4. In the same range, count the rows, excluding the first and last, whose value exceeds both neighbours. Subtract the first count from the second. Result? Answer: -8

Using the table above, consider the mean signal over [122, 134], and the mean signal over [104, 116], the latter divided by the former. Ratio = 1.15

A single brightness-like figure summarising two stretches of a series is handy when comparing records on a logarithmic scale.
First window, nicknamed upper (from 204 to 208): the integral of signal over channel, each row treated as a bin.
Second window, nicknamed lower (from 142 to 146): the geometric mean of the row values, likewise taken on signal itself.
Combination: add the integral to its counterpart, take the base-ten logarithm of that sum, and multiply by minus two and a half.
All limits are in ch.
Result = -5.84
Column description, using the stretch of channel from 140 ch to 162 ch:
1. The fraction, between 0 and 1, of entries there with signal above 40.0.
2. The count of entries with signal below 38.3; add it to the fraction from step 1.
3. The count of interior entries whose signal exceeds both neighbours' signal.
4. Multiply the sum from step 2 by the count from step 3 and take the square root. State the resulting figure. 3.3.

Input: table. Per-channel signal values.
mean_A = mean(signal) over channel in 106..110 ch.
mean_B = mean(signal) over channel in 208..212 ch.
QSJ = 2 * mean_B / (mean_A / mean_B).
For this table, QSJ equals 81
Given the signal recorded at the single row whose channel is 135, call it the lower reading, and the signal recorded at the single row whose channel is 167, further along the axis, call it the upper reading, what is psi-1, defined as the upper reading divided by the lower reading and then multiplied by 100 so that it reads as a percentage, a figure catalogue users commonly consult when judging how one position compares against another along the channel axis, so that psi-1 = 121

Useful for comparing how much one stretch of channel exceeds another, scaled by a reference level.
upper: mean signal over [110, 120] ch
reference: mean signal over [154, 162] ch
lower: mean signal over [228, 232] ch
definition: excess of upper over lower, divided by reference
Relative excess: -0.08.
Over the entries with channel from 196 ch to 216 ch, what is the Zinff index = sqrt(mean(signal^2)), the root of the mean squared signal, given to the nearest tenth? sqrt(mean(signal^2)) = 40.3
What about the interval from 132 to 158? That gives 39.4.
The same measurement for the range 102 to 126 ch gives 29.3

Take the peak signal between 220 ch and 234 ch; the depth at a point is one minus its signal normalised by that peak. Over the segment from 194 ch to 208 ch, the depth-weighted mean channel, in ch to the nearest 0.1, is 200.5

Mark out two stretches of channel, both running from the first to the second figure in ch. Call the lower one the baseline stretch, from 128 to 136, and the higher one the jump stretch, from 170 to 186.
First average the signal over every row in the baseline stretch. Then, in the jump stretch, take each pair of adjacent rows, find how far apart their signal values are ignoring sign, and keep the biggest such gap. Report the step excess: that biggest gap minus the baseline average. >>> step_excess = -24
